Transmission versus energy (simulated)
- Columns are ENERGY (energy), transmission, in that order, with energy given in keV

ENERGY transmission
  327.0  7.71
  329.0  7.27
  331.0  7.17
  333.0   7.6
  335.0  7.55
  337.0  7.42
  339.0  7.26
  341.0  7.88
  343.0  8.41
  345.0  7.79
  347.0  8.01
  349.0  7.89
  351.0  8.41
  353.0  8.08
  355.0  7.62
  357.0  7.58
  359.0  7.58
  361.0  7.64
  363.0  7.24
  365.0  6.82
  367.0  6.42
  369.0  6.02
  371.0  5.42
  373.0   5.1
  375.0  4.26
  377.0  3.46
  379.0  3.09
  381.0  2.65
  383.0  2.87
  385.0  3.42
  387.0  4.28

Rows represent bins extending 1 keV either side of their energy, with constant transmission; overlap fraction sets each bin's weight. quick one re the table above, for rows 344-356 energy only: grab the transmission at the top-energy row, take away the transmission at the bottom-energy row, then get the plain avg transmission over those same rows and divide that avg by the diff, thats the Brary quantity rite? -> -47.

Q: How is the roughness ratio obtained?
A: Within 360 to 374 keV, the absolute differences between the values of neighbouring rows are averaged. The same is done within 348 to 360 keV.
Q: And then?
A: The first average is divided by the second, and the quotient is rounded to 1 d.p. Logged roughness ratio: 1.6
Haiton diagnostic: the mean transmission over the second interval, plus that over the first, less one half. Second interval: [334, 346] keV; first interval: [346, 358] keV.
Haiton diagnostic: 15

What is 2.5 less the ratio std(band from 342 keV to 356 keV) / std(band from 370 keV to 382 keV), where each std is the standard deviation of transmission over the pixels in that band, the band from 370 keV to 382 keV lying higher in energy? 2.23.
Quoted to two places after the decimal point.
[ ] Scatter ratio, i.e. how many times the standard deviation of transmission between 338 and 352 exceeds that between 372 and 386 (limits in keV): 0.46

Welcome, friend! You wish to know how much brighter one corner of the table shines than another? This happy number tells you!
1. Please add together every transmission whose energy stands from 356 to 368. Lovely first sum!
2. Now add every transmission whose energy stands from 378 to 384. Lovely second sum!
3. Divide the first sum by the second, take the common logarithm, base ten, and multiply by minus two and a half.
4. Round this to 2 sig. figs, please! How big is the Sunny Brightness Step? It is -1.8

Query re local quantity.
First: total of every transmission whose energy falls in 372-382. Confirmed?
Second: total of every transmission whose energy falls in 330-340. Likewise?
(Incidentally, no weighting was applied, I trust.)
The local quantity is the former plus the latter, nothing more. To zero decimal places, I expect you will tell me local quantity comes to 56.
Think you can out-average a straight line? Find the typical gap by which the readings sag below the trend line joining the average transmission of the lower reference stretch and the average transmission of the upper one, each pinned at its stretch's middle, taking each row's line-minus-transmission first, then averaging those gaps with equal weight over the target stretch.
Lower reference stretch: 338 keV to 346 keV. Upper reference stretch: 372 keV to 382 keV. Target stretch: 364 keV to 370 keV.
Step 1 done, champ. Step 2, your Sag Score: -1.5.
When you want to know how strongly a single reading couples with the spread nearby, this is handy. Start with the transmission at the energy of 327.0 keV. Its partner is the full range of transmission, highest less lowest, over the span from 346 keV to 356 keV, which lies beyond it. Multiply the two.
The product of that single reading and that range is 6.1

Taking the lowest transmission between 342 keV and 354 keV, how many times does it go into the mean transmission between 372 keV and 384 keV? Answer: 0.5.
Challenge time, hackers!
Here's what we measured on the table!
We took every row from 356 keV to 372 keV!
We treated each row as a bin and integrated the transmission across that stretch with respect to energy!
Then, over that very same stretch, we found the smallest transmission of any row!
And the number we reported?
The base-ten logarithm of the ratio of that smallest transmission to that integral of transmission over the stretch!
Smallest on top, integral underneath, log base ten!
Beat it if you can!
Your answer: -1.3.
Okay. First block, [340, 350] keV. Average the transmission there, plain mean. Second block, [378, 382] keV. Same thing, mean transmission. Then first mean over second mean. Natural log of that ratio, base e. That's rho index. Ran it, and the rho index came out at 1.02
